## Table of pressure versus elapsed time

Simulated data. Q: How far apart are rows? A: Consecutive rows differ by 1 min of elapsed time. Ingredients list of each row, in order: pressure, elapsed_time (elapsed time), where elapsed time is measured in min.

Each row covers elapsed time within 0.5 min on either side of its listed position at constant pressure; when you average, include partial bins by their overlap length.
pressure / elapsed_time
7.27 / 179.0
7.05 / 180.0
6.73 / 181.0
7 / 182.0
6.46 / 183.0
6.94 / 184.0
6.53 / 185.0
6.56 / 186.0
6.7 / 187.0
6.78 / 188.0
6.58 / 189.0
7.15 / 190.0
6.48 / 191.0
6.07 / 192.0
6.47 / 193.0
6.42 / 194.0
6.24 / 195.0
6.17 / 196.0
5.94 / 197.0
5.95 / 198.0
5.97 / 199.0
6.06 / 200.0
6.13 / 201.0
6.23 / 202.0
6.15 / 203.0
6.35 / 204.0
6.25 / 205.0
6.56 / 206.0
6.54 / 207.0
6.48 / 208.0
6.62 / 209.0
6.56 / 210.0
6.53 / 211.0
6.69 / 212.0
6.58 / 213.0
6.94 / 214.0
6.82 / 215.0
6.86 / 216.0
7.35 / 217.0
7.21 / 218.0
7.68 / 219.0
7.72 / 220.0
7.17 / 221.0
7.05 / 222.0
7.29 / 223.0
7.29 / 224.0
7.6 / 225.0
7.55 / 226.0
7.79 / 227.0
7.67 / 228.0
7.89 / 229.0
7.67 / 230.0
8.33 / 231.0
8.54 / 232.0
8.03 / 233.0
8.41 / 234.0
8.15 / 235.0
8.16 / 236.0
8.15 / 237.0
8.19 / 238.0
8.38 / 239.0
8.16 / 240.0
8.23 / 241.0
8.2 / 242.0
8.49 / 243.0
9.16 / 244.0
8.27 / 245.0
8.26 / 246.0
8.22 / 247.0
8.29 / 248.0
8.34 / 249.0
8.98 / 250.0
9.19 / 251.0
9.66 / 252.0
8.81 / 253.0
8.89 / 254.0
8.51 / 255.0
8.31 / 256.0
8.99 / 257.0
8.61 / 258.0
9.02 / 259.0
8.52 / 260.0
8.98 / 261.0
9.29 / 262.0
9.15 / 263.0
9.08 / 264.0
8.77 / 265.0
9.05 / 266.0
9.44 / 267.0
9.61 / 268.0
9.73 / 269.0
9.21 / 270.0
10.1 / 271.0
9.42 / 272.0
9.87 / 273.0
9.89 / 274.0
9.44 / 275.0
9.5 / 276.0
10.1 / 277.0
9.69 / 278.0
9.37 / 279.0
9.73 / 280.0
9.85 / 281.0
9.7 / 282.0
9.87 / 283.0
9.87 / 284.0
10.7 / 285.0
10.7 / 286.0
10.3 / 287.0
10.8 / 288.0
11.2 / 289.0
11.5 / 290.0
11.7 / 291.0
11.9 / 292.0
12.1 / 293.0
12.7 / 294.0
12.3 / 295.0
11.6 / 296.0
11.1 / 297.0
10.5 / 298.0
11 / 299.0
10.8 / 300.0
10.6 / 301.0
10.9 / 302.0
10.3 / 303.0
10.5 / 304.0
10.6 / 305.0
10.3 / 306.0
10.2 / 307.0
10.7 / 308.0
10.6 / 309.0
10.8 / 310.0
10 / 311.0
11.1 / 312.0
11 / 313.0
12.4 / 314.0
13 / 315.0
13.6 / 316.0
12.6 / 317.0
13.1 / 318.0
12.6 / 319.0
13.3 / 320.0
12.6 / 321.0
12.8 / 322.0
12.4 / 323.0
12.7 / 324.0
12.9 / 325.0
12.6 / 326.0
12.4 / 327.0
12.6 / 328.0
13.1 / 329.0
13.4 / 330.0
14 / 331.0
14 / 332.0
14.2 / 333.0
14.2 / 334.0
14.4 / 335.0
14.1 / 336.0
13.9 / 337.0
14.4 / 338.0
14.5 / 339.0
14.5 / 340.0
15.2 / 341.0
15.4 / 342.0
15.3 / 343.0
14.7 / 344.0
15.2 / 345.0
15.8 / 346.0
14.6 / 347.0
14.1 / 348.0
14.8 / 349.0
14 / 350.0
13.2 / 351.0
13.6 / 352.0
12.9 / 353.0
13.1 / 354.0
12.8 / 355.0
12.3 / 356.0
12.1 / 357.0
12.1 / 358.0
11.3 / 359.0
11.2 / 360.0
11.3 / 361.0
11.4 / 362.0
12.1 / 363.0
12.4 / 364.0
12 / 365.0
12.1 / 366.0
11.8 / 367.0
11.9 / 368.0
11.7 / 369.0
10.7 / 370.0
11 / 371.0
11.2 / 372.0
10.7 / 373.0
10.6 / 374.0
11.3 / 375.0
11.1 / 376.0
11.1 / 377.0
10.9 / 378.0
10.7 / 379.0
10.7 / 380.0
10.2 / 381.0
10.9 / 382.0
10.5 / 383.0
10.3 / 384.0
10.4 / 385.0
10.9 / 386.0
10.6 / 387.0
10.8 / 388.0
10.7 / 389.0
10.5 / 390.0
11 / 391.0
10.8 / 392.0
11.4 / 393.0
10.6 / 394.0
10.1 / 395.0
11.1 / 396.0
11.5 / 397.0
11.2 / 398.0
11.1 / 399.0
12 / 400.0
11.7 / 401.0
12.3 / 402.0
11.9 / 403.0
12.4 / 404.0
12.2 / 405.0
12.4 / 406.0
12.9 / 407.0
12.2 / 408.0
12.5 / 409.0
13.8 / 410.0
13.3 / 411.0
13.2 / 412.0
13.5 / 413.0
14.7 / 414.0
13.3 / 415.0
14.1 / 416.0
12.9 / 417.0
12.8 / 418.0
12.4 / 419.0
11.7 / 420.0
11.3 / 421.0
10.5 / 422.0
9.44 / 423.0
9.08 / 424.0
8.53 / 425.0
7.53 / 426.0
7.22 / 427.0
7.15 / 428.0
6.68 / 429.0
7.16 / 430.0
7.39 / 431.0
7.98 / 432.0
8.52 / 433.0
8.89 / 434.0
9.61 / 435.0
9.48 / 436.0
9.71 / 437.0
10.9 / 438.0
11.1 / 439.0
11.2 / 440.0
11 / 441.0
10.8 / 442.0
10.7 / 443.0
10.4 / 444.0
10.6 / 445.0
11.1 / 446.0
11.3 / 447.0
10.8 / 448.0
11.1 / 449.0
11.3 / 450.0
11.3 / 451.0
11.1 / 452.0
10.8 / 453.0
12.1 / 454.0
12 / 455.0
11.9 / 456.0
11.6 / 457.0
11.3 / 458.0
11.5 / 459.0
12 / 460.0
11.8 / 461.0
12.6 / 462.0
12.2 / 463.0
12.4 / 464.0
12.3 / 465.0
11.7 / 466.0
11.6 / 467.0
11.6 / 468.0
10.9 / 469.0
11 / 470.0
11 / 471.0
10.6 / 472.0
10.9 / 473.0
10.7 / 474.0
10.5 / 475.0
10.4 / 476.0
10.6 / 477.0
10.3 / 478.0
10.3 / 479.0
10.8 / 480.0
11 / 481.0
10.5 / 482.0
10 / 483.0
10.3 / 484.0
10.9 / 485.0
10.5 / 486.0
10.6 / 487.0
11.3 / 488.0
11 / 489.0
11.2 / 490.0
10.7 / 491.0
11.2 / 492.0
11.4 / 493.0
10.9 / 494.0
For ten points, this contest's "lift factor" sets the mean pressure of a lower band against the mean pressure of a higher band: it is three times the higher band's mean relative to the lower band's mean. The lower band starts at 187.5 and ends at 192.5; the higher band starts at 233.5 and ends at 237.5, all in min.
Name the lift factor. 3.7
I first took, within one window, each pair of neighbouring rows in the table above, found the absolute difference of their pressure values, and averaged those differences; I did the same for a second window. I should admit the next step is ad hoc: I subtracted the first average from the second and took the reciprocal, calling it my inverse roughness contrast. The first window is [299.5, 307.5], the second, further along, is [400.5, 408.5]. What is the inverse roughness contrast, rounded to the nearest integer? 5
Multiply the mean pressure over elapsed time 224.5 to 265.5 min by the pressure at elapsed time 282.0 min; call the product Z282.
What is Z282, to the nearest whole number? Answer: 82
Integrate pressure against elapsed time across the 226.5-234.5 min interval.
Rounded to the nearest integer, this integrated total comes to 64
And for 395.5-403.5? 93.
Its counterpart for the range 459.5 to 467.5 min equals 97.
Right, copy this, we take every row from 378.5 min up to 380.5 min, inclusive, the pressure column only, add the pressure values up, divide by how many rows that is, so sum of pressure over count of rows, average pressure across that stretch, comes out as 10.7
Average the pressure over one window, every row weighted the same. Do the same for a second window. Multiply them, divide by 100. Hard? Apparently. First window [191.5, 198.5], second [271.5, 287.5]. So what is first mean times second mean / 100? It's 0.61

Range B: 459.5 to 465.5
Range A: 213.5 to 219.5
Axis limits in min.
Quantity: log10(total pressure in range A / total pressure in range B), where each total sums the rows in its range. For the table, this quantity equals -0.23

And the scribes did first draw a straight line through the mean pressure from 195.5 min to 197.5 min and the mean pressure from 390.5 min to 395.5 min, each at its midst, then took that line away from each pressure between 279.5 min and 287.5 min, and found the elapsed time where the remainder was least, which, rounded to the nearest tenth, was 282.0 min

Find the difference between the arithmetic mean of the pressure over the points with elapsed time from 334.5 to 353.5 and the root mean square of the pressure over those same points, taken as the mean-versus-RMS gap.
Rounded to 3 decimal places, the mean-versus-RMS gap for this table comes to -0.019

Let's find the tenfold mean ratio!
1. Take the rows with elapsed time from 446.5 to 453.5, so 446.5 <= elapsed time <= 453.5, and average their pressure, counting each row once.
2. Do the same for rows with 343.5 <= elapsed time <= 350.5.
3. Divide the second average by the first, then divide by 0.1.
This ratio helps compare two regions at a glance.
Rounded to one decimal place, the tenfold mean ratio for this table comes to 13.3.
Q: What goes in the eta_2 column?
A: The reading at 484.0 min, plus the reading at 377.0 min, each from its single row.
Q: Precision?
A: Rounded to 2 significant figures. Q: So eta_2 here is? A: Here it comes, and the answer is 21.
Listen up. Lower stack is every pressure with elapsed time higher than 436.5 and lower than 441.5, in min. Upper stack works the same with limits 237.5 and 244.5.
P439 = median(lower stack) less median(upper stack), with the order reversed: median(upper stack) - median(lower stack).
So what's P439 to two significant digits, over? -2.8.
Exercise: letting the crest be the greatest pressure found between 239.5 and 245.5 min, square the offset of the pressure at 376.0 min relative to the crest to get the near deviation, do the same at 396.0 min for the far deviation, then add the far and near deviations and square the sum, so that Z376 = 57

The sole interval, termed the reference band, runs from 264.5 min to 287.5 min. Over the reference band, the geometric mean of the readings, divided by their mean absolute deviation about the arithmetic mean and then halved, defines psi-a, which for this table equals 14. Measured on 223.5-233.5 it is 14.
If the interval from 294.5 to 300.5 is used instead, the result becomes 11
